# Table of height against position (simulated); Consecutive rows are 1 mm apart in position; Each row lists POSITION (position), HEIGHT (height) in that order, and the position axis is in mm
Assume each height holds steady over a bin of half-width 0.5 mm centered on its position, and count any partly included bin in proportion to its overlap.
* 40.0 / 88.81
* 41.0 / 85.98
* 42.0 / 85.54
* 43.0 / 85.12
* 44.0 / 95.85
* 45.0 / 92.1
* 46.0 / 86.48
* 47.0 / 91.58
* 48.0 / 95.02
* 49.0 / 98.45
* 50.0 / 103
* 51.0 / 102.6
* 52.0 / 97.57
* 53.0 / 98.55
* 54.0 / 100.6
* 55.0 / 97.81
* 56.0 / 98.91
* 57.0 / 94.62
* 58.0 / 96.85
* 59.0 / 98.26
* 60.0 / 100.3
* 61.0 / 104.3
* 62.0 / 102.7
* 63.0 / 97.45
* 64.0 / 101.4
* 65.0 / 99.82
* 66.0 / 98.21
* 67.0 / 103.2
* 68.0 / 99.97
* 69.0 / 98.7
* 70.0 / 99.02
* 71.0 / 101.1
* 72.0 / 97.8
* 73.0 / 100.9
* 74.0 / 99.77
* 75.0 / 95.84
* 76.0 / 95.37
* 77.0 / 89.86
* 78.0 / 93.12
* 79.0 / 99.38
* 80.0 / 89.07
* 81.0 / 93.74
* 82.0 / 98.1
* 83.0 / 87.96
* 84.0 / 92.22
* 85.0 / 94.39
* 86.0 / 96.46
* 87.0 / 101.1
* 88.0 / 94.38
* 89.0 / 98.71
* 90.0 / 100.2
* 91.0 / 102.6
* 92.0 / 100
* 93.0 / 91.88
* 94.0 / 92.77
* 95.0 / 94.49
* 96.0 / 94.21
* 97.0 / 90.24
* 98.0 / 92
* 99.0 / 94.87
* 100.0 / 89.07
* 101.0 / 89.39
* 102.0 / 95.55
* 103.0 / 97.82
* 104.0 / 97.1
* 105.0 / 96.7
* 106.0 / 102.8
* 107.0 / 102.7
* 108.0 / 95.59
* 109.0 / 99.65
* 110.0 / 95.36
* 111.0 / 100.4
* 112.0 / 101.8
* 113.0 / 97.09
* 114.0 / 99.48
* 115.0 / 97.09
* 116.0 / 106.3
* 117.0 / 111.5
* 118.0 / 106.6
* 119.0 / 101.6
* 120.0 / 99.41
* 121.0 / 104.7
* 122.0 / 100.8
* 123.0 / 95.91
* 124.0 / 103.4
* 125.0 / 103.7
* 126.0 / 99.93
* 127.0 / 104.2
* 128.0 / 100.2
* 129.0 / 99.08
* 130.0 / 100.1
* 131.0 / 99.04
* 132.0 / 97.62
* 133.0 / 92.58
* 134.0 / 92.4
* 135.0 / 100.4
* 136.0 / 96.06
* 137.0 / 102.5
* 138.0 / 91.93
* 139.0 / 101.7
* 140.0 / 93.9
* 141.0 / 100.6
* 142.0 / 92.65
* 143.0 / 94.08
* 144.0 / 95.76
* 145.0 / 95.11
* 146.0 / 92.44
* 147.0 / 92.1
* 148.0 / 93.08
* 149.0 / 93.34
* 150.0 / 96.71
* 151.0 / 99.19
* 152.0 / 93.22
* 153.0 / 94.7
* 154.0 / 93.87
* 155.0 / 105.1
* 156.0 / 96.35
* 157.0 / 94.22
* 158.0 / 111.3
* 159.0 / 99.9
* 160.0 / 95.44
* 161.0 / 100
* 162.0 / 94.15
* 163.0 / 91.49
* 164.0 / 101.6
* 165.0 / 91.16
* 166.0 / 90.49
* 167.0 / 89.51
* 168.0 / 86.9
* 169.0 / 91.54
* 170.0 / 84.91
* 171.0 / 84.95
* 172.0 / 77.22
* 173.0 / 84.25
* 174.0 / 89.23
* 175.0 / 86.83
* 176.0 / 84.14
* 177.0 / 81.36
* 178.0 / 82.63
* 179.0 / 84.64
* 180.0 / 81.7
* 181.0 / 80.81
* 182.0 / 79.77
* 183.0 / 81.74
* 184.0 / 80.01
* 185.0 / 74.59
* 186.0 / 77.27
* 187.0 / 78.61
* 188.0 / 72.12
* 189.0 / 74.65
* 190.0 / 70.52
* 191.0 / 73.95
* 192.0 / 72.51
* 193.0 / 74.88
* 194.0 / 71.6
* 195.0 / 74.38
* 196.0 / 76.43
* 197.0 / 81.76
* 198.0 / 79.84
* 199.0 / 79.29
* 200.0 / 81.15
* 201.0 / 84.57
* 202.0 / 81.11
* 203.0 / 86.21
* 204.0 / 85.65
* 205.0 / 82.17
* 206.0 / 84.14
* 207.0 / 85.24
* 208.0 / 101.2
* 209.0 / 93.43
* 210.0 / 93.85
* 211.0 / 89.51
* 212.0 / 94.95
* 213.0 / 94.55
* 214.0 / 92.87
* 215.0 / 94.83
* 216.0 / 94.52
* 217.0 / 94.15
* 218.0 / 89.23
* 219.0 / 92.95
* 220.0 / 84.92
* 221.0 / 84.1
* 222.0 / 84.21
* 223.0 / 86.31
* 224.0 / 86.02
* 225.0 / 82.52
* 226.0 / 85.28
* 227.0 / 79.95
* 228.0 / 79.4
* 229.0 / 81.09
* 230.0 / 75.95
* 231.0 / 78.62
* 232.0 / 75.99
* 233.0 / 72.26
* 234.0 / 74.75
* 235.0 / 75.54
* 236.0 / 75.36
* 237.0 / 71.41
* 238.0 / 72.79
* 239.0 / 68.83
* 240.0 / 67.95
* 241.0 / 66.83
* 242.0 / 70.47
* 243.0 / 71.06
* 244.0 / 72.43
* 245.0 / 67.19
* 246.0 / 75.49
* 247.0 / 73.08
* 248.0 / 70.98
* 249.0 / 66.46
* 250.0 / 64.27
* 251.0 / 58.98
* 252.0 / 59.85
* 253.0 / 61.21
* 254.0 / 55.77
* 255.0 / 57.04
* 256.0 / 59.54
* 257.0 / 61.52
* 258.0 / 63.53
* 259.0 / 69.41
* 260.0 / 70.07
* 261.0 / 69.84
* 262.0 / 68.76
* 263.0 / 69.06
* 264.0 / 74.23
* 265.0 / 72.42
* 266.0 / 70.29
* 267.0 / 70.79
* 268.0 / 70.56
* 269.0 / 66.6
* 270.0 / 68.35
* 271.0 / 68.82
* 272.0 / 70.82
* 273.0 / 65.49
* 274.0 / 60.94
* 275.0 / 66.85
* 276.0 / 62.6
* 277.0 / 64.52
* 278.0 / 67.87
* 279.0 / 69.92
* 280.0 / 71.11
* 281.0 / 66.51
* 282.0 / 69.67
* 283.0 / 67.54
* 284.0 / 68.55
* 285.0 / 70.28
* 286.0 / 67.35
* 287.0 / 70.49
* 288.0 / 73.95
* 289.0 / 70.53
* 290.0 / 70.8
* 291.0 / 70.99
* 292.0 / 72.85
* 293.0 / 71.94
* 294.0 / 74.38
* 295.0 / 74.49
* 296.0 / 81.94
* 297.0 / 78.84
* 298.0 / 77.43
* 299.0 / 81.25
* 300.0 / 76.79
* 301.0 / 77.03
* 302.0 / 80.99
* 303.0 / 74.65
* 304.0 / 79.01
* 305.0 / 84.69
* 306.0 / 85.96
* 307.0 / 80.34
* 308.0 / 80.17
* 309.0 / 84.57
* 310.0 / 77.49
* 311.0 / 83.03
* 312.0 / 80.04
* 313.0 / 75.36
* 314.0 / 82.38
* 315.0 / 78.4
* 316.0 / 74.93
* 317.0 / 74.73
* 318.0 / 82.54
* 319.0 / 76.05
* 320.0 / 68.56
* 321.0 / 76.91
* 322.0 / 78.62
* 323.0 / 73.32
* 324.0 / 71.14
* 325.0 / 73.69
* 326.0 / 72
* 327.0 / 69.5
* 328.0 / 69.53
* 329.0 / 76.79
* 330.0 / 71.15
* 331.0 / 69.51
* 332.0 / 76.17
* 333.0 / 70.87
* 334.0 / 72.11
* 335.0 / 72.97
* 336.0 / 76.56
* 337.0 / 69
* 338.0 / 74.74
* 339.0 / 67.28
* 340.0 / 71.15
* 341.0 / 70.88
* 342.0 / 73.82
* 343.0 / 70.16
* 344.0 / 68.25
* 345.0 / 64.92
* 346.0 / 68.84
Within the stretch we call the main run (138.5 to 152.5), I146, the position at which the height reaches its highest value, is 139.0 mm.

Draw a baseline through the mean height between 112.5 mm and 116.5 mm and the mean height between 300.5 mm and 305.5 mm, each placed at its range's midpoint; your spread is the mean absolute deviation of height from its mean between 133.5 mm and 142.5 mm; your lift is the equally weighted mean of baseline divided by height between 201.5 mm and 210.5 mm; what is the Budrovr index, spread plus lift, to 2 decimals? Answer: 4.93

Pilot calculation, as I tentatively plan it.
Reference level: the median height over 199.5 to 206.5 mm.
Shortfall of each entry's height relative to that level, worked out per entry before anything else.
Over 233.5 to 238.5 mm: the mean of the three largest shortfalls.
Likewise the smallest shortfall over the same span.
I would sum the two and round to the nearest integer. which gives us 20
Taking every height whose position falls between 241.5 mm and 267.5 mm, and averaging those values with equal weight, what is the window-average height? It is 67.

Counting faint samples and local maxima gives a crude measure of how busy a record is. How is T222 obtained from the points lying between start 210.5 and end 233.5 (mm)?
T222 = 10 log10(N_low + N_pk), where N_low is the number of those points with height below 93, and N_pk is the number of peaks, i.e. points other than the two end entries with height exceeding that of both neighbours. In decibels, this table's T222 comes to 14.0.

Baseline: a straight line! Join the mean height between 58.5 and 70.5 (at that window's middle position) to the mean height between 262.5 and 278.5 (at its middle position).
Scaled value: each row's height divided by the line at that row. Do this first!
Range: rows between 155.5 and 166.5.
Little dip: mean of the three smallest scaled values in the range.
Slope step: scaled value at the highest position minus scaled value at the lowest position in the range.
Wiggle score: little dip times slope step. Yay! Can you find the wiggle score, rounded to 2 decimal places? -0.05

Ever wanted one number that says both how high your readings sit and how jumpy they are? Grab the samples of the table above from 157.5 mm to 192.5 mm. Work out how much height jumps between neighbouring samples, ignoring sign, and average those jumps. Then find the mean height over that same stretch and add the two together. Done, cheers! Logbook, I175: 89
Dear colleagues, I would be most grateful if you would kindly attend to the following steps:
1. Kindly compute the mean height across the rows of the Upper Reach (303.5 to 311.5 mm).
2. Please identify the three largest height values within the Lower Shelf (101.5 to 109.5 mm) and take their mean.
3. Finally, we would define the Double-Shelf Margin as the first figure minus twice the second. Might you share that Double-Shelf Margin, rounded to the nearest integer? -122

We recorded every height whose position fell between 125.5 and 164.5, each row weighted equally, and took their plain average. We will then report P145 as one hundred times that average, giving 9713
